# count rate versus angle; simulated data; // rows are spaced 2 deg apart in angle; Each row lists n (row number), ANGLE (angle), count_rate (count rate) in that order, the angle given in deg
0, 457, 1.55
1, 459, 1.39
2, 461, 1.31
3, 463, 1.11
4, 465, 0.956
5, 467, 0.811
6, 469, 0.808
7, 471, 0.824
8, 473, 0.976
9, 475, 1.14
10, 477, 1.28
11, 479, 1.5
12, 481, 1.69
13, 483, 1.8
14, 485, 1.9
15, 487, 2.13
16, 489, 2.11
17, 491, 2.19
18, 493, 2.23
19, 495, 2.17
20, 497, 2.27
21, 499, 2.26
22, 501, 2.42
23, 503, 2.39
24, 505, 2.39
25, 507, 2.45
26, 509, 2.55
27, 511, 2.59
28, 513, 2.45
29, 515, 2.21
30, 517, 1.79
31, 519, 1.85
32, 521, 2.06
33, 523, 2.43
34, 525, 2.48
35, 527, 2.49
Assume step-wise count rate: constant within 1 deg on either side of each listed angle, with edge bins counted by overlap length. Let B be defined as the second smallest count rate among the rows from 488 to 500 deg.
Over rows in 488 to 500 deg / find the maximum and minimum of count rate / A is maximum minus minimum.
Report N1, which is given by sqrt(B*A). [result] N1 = 0.59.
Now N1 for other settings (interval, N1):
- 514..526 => 1.13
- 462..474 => 0.49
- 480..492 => 0.95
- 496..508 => 0.66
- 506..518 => 1.33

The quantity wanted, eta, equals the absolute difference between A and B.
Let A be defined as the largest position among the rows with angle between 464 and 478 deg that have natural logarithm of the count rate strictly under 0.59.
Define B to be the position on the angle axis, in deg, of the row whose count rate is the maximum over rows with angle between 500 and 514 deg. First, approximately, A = 477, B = 511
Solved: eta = 34 deg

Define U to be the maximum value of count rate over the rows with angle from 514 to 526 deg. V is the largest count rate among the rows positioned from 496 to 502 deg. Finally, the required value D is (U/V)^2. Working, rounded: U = 2.48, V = 2.42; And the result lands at 1.1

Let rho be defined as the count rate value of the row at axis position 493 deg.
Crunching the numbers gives 2.23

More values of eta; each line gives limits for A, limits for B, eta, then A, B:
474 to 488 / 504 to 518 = 28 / 483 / 511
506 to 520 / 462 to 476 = 42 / 517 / 475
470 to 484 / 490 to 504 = 18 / 483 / 501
